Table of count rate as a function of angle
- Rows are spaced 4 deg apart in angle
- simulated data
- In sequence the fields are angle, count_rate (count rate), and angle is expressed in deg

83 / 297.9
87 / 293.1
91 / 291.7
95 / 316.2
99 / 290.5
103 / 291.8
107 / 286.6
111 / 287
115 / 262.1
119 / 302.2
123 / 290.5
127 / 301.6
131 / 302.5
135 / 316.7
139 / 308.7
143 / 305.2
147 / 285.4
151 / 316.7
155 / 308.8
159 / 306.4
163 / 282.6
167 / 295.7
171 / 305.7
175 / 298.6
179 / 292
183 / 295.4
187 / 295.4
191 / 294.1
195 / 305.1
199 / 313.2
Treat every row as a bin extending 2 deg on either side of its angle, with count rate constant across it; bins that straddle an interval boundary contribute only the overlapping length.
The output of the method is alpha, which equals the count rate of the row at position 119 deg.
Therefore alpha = 302.2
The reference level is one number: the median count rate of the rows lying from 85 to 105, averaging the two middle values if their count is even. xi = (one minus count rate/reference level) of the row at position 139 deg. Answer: -0.06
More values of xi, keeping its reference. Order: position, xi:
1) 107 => 0.02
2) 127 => -0.03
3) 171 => -0.05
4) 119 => -0.04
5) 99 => 0.00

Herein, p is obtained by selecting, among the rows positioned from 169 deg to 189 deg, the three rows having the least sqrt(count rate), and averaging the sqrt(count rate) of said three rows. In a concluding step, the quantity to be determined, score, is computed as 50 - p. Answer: 32.8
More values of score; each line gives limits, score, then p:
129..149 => 32.7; 17.3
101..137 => 33.3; 16.7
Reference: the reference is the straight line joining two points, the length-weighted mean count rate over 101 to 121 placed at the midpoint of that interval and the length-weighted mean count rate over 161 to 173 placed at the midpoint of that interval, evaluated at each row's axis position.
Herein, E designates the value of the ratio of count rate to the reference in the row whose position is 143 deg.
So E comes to 1.05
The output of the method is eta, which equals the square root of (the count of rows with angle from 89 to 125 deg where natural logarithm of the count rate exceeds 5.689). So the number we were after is 1.41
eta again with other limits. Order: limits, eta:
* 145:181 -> 2.45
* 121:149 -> 2.24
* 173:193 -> 1.00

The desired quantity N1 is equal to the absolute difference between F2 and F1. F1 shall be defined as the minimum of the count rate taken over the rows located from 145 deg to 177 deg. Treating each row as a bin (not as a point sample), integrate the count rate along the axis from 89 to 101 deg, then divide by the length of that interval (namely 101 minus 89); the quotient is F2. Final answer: 16.9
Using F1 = 282.6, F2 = 299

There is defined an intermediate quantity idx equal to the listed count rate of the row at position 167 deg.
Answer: 295.7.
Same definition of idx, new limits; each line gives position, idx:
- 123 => 290.5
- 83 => 297.9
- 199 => 313.2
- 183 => 295.4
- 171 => 305.7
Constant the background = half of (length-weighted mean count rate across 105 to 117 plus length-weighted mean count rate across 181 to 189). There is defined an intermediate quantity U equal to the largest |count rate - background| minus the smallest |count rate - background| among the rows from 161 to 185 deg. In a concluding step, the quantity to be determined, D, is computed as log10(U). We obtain 1.16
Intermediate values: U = 14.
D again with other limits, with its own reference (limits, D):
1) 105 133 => 1.40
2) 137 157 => 1.45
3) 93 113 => 1.47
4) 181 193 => 0.11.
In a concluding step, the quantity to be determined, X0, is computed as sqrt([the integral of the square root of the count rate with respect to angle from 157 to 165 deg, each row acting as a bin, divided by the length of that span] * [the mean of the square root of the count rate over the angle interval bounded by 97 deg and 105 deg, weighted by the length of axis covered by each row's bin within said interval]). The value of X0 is 17.1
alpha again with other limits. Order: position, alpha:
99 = 290.5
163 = 282.6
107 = 286.6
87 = 293.1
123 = 290.5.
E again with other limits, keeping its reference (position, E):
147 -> 0.98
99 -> 1.02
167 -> 1.00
